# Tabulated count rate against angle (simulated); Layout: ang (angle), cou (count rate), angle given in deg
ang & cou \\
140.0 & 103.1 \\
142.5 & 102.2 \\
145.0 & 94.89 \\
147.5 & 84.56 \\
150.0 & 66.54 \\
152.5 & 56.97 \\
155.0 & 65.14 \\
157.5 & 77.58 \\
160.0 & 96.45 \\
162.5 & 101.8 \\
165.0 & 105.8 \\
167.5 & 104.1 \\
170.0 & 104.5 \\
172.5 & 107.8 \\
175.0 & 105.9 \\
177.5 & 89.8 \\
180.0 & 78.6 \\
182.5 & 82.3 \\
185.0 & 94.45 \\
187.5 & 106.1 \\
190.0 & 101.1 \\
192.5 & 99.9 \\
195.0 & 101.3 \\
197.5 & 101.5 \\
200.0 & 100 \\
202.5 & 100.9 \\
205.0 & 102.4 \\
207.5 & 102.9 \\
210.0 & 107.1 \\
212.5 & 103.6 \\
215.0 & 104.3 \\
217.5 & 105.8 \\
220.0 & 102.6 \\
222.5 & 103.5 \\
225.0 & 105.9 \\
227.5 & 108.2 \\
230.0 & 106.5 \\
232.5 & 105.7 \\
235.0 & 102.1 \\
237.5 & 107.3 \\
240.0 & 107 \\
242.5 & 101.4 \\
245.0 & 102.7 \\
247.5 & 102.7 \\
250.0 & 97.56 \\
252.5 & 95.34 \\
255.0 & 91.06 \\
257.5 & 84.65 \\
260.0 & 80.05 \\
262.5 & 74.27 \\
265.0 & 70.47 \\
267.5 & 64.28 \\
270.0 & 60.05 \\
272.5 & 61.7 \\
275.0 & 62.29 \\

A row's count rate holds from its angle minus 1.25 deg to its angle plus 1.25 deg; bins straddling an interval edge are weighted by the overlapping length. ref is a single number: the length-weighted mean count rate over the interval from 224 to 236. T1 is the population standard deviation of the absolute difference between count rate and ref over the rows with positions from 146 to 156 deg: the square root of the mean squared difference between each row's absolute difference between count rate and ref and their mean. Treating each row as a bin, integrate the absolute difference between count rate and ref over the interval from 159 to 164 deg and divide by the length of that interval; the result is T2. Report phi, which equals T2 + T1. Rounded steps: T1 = 10.1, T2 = 6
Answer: 16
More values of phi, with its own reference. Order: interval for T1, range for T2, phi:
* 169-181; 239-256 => 17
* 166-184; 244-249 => 14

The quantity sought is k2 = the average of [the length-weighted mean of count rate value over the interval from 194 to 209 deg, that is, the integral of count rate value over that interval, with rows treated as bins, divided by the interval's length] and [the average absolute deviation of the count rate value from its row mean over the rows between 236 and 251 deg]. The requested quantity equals 52.1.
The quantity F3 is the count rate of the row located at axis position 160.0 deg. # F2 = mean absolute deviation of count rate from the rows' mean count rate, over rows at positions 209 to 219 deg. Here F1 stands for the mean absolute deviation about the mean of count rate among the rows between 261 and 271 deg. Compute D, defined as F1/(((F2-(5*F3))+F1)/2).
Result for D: -0.021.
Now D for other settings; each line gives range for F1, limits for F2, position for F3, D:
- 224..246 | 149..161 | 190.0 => -0.008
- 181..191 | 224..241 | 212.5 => -0.030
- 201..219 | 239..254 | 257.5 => -0.008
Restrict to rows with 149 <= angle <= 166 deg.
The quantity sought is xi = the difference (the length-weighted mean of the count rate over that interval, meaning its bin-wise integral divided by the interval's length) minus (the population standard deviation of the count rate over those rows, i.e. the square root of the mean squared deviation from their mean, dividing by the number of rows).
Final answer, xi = 63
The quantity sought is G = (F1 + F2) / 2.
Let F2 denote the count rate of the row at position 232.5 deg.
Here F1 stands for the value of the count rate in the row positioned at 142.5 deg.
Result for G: 104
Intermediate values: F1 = 102.2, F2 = 105.7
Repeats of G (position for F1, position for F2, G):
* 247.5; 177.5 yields 96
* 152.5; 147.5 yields 71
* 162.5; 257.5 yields 93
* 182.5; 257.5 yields 83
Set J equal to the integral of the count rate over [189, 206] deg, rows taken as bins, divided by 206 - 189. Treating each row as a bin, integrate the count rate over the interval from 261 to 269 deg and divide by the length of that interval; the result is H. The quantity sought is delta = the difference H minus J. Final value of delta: -31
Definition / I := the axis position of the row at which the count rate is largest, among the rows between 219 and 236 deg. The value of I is 227.5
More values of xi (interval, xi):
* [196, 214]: 100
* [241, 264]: 82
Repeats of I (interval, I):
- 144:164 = 162.5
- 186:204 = 187.5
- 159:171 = 165.0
